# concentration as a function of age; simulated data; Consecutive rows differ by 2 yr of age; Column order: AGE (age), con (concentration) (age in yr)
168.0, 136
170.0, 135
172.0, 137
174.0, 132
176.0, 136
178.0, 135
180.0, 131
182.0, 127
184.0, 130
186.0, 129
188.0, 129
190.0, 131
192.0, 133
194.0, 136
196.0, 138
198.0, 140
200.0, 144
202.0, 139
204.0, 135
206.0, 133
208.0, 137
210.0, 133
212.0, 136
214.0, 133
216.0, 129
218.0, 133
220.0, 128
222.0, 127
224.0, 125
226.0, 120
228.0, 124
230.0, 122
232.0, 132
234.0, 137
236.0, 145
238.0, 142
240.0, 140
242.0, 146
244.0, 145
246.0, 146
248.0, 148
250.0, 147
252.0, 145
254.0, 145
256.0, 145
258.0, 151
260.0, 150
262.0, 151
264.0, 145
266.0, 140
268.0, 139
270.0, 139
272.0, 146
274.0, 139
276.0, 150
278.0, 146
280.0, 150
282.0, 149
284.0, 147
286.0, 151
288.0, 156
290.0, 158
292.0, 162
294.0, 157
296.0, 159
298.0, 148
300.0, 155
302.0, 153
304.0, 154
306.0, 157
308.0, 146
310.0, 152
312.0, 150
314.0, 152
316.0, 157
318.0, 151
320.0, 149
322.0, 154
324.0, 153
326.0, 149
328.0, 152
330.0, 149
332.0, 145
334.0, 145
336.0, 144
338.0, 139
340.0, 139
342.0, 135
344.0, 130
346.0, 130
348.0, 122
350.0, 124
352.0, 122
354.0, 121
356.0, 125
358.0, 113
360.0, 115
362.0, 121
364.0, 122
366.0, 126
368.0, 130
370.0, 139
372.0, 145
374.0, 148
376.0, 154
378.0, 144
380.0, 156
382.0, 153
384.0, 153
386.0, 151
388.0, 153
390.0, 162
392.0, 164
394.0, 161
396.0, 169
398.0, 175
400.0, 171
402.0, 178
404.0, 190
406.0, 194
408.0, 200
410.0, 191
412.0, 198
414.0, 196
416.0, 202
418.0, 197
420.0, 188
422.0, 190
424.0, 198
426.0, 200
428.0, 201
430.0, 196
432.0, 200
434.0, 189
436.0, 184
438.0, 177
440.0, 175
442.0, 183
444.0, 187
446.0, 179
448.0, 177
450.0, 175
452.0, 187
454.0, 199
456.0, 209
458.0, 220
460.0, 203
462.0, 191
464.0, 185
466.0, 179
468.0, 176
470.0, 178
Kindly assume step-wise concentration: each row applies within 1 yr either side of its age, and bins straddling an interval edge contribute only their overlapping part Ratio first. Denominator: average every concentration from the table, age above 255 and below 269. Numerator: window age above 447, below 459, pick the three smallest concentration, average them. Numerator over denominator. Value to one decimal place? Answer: 1.2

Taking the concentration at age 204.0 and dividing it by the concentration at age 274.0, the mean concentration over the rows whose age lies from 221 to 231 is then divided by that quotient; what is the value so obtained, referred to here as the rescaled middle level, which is 127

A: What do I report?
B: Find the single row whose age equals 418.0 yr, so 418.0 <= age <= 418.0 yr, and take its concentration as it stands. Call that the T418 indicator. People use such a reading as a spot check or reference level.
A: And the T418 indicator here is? 197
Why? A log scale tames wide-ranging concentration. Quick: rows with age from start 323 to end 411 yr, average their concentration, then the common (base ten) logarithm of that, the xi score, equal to 2.170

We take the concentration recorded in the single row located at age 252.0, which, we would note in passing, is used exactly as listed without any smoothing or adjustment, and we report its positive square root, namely 12.0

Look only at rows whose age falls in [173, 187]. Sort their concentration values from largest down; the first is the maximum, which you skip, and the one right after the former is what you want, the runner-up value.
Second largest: 135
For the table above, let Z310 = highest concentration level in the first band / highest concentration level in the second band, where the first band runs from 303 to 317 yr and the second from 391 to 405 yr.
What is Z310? 0.83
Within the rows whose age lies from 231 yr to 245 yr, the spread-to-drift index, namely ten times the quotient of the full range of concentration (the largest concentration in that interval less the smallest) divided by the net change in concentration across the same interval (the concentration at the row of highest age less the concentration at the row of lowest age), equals 11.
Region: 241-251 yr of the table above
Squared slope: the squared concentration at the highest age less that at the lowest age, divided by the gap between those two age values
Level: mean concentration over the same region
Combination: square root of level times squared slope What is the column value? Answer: 73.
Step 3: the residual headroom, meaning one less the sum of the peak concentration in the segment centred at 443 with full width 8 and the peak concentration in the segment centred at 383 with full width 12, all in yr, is -342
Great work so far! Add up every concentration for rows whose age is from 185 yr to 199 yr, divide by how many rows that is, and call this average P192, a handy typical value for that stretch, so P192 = 134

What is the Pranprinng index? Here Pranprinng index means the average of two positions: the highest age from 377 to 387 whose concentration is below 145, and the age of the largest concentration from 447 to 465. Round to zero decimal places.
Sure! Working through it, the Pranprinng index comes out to 418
